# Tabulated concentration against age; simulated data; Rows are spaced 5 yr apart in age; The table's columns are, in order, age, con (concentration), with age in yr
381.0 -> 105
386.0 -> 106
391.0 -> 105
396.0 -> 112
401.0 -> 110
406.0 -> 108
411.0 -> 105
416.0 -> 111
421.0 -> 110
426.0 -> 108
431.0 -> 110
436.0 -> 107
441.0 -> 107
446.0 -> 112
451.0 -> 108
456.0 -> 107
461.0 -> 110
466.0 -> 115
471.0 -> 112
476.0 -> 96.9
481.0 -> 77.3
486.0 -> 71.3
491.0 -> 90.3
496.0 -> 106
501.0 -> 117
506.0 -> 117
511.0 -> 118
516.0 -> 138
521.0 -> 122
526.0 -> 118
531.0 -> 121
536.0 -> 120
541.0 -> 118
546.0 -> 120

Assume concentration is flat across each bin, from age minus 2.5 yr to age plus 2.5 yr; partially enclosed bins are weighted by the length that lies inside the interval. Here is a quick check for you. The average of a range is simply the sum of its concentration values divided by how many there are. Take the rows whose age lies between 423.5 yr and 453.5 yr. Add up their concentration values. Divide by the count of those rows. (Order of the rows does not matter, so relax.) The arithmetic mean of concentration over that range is 109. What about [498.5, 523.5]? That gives 122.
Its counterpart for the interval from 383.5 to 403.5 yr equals 108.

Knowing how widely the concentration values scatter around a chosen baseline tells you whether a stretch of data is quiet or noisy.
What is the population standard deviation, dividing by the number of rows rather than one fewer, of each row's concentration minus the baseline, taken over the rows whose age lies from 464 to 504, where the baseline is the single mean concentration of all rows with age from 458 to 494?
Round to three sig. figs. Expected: 16.2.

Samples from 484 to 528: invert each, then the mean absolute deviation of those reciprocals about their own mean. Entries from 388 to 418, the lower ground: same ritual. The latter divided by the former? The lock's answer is 0.15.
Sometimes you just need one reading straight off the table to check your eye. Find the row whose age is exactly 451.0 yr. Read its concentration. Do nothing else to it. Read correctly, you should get 108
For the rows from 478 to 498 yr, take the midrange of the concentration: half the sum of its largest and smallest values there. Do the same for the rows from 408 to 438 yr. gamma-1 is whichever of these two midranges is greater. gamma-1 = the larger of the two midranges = 108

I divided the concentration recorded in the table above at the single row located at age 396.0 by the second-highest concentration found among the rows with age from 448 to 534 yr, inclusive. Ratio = 0.918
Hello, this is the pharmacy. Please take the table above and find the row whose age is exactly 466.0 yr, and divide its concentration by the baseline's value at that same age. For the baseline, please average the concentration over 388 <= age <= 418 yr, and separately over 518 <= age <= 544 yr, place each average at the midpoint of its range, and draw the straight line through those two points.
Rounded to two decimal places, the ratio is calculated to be 1.01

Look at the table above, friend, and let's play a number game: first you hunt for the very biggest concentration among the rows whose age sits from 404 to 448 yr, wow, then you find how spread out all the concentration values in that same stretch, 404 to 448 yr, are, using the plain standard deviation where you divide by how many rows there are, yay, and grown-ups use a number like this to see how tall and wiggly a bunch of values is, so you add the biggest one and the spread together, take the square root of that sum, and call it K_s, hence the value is 10.7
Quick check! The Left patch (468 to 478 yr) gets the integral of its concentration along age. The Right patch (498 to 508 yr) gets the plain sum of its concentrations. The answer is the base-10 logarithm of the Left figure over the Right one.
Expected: 0.65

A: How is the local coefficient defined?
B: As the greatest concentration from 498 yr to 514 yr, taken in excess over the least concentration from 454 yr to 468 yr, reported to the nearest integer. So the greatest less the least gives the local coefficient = 11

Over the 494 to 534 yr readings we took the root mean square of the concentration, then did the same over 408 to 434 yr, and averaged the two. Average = 114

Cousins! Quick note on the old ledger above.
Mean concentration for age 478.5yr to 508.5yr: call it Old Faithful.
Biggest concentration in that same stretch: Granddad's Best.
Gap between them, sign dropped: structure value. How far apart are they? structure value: 21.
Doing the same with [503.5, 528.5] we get 15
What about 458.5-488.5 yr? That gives 18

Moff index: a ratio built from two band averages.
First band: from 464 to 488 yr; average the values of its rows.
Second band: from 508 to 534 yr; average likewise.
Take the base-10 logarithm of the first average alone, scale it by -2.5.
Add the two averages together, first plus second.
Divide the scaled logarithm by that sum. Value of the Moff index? -0.0227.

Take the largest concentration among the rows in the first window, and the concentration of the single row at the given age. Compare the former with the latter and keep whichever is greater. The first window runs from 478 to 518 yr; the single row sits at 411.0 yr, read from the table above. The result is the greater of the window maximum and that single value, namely 138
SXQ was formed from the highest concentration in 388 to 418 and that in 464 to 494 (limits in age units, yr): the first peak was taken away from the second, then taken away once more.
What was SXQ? -109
